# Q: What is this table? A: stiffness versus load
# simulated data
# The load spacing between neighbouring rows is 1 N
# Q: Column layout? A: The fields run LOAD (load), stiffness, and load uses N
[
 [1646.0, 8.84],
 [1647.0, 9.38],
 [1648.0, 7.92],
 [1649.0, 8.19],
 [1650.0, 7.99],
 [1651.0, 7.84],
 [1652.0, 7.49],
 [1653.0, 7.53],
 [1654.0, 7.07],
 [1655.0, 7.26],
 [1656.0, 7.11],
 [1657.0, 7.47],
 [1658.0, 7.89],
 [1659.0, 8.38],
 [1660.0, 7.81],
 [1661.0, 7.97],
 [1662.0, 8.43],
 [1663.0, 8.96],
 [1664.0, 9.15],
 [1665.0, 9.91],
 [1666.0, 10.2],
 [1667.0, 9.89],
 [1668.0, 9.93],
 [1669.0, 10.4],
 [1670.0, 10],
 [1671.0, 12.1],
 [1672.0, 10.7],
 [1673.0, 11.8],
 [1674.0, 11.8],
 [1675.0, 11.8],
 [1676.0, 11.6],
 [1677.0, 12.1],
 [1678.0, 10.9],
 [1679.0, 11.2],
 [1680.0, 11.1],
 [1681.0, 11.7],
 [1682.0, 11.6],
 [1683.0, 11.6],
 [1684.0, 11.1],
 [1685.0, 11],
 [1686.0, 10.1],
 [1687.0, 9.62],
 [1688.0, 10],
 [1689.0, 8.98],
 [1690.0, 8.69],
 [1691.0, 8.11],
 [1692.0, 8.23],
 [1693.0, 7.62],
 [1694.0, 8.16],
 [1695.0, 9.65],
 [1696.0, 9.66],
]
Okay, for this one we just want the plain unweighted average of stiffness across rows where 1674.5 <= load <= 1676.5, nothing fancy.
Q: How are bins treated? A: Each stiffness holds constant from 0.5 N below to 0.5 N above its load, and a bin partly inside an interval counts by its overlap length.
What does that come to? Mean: 11.7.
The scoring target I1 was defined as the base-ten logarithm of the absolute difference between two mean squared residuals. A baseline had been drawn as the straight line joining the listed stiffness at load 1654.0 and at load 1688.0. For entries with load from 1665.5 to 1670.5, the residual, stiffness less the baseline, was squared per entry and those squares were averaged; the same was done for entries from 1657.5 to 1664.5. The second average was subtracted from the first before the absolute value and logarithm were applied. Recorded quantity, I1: 0.43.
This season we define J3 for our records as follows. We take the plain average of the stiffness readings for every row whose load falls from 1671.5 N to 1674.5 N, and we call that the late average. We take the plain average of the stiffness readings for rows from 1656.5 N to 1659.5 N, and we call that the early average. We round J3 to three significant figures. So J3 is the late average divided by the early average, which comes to 1.44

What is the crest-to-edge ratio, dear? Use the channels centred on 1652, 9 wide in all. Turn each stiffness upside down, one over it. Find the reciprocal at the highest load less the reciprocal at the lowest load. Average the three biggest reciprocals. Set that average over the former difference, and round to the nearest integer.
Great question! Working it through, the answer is 10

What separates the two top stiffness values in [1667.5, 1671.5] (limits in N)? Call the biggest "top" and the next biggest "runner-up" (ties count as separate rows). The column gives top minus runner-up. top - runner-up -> 1.7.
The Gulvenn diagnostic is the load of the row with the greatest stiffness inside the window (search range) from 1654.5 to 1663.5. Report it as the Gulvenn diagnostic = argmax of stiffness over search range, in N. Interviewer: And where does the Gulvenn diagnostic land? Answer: 1663.0 N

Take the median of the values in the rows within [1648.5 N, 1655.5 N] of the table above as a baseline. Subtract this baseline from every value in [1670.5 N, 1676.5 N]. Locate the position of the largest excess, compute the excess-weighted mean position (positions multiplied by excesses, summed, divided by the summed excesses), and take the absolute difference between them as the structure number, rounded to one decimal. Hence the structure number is 2.5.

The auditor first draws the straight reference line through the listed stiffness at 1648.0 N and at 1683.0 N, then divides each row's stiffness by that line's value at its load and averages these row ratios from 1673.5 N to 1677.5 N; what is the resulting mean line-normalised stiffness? 1.09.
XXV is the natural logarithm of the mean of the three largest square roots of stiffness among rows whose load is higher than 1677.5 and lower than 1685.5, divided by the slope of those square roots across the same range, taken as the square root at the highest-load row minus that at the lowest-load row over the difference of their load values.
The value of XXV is 7.4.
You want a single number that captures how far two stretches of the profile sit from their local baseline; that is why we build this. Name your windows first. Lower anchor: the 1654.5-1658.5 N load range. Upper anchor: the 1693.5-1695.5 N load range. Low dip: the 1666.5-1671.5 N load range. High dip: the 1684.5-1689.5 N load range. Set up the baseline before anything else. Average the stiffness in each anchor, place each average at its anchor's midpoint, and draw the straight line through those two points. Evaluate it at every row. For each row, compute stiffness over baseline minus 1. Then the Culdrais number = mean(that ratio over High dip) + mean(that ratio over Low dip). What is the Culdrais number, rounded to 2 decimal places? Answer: 0.48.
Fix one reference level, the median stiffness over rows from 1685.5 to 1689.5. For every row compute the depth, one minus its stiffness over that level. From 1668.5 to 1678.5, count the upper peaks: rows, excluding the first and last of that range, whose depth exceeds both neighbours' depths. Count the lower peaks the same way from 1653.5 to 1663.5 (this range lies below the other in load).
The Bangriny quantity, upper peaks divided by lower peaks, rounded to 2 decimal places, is 1.50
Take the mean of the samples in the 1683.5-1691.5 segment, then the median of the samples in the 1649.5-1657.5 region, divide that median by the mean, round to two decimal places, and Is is 0.77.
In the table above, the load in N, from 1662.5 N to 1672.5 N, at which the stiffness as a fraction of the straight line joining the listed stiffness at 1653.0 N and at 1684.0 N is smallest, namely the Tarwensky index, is 1663.0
